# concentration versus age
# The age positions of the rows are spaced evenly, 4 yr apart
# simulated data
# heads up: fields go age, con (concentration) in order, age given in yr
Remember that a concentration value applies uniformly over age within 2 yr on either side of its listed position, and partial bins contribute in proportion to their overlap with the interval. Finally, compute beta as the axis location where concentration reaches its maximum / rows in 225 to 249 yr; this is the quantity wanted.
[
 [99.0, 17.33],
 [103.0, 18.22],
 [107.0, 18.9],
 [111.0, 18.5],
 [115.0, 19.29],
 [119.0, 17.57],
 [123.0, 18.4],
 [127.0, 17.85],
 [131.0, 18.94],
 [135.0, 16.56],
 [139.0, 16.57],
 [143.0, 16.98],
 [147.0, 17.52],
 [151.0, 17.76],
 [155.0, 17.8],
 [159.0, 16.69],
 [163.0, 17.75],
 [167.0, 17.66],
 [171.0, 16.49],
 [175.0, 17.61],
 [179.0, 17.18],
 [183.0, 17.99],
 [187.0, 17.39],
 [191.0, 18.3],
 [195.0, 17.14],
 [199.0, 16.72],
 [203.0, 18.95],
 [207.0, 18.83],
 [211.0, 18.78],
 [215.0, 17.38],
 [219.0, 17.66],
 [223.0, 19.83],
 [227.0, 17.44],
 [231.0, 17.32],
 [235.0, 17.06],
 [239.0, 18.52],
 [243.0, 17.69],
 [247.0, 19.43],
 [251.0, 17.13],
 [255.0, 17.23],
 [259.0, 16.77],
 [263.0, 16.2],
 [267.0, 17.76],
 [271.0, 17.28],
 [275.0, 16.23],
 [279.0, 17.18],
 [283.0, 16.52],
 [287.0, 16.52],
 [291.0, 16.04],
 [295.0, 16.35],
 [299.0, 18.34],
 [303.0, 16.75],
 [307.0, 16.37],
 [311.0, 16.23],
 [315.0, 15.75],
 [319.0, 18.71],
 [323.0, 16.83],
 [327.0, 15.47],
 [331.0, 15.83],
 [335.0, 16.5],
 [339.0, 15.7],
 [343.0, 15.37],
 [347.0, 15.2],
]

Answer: 247.0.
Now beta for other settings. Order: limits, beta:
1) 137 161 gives 155.0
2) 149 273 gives 223.0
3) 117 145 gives 131.0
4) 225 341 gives 247.0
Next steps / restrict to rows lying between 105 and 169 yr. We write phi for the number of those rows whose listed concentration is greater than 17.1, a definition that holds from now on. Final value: 12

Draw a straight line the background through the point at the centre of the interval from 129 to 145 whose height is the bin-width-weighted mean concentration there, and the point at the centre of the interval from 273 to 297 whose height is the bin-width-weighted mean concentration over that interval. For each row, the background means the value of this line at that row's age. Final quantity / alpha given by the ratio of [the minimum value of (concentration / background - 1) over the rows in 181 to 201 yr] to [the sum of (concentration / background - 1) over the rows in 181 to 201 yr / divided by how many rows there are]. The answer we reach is -0.4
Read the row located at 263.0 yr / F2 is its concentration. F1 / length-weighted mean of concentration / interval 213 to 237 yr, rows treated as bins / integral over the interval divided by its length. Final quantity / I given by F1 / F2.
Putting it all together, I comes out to 1.10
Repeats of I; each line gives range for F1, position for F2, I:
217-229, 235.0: 1.07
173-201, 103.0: 0.96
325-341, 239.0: 0.86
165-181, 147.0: 0.98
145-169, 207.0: 0.93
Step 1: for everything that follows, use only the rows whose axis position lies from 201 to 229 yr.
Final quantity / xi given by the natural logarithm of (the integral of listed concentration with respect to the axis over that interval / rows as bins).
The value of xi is 6.25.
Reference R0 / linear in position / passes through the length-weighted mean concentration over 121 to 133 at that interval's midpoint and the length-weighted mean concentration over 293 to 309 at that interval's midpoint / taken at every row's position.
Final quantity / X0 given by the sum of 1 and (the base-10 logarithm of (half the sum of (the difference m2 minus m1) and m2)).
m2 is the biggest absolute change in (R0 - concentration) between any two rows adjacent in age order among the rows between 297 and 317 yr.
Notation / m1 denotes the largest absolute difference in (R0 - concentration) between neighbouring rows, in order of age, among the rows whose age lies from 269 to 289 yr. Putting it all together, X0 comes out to 1.0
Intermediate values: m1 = 1.0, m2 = 1.6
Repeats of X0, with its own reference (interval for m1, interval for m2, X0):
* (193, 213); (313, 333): 1.3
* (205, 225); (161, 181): -0.3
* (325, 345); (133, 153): 0.3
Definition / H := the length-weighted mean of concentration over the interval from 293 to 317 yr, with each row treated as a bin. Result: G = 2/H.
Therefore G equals 0.120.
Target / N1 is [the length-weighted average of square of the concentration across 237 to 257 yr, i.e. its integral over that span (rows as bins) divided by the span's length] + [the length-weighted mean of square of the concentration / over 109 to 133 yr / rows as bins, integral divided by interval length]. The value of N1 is 665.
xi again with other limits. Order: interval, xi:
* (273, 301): 6.15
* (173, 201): 6.19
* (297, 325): 6.17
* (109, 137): 6.23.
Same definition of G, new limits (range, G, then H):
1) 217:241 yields 0.111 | 18.0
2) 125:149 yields 0.115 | 17.4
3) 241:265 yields 0.115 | 17.4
